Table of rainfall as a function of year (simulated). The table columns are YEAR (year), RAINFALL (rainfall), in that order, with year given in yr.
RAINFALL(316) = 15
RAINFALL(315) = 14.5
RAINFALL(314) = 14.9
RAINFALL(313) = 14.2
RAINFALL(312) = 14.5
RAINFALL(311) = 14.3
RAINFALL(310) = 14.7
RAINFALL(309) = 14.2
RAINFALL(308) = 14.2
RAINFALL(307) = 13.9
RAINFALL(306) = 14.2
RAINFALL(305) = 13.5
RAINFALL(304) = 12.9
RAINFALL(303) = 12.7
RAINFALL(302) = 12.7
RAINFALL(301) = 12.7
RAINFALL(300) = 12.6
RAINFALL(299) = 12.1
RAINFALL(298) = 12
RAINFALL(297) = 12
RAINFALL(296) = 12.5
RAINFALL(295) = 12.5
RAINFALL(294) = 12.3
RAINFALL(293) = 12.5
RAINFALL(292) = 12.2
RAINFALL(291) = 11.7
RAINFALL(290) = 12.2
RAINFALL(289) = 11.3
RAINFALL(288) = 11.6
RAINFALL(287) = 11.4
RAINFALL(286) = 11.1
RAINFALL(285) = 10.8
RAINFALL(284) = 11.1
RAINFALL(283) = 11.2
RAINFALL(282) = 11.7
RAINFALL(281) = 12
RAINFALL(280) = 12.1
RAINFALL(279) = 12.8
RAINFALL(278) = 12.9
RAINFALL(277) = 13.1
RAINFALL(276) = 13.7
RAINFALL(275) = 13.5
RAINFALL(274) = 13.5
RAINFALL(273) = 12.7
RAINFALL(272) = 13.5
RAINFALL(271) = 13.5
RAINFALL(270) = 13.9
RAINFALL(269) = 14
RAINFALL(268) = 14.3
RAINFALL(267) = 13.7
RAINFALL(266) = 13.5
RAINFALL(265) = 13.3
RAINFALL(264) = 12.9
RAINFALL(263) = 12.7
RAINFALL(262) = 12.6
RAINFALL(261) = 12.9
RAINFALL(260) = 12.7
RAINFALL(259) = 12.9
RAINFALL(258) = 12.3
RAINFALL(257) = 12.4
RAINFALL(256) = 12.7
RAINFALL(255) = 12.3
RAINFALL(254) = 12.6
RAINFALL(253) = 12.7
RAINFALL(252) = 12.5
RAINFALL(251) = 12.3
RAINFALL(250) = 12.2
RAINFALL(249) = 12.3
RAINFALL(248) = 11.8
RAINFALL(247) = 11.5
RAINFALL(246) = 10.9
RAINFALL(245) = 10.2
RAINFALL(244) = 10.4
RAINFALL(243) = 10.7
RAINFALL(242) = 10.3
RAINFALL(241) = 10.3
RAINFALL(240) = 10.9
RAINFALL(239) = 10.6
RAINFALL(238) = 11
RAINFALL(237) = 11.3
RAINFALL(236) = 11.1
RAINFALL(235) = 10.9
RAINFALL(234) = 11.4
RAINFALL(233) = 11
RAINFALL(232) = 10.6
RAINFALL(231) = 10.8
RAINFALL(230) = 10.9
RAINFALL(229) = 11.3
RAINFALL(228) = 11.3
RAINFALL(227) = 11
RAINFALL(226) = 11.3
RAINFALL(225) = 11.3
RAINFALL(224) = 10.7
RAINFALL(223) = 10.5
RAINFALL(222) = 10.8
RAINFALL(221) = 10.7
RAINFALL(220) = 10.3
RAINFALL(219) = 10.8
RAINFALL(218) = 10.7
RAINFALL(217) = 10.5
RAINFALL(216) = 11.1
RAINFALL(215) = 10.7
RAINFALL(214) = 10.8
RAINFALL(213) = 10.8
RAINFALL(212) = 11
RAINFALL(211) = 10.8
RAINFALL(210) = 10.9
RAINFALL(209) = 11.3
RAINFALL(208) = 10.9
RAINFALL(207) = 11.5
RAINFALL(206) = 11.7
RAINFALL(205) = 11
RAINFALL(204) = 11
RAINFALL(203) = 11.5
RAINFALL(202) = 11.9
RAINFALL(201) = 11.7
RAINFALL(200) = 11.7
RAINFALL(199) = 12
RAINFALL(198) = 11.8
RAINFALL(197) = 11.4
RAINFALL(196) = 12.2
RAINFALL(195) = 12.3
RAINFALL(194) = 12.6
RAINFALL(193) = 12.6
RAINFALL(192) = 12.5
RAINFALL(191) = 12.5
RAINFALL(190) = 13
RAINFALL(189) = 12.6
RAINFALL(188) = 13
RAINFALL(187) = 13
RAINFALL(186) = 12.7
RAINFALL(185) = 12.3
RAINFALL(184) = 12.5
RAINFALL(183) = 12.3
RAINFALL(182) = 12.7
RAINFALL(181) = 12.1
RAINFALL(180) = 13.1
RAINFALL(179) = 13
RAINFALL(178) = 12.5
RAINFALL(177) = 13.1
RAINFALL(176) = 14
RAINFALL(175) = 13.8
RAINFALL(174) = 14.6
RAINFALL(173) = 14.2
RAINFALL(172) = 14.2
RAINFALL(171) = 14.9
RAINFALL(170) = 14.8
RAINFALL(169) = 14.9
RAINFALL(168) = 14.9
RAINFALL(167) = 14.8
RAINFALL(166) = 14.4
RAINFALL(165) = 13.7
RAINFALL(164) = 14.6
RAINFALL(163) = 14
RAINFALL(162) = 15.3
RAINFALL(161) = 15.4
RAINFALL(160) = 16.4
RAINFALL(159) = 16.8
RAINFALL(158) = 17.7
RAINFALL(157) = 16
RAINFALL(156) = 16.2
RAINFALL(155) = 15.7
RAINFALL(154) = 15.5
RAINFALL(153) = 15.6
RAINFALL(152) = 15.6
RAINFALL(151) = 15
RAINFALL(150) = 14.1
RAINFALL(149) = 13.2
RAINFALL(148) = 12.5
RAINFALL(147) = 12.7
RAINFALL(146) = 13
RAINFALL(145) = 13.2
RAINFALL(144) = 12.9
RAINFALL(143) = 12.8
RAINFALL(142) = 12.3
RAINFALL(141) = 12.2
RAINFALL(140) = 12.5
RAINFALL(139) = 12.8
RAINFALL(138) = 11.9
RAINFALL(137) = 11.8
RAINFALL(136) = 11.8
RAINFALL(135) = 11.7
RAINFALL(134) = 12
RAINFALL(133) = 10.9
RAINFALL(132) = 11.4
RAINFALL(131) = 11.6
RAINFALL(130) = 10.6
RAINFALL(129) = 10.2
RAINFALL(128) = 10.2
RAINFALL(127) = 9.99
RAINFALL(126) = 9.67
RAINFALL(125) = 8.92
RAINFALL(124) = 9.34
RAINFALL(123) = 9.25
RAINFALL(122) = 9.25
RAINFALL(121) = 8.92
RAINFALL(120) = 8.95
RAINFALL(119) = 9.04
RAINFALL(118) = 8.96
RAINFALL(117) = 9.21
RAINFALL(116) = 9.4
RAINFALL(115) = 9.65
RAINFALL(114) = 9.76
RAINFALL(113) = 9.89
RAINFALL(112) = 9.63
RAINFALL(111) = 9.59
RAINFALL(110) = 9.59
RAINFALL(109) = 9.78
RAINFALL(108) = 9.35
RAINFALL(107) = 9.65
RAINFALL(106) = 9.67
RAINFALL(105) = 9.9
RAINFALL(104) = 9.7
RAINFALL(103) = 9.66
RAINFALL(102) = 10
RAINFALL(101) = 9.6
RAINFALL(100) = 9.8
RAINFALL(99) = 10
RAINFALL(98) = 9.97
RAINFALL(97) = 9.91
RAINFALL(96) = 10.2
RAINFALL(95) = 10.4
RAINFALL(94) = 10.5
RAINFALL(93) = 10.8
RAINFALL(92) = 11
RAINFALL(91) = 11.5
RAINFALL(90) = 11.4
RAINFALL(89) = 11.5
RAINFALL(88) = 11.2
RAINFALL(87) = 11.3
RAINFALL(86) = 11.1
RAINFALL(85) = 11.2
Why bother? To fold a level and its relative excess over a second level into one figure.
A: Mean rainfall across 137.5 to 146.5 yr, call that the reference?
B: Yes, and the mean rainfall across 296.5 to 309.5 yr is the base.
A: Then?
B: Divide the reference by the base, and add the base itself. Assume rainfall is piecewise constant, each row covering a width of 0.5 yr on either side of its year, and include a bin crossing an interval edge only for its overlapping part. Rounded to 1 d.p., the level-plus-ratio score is 14.0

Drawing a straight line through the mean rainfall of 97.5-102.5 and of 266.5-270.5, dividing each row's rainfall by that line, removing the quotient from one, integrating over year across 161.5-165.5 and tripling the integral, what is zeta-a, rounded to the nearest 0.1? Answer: -3.1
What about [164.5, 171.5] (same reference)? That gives -5.6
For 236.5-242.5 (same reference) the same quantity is 3.4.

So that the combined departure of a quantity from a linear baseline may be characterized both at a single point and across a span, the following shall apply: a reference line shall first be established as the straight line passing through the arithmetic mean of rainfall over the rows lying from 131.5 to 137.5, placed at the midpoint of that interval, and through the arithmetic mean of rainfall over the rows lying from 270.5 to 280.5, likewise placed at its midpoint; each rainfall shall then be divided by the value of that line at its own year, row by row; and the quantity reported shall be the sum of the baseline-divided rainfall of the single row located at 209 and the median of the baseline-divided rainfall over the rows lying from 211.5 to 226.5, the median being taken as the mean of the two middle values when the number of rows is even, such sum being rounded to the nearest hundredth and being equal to 1.77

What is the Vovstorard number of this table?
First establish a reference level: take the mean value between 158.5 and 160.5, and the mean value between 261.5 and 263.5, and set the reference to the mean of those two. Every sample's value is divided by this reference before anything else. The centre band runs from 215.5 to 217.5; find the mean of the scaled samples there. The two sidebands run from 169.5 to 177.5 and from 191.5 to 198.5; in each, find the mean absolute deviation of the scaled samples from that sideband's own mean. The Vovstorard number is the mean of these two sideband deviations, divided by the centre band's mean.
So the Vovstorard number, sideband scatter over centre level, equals 0.036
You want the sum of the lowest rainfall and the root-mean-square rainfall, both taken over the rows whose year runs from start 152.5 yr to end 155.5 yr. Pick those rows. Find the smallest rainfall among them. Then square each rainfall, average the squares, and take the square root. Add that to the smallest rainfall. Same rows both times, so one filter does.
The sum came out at 31.1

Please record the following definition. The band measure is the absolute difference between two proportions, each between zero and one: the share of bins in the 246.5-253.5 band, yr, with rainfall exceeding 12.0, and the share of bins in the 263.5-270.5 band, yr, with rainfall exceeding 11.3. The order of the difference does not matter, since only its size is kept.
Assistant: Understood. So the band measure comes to 0.29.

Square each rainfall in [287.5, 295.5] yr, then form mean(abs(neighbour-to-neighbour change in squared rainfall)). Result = 10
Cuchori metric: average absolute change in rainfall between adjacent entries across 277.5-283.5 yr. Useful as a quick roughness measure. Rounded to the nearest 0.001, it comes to 0.340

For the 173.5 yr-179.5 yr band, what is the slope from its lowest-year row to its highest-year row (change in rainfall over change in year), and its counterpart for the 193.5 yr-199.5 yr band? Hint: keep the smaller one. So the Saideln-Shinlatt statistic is -0.32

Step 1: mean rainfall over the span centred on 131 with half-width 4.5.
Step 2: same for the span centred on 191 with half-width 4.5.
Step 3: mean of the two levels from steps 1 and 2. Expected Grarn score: 11.8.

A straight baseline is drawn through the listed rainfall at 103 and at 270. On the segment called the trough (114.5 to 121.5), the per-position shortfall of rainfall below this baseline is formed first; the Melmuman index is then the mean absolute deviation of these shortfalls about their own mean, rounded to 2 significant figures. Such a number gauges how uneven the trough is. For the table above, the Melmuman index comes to 0.27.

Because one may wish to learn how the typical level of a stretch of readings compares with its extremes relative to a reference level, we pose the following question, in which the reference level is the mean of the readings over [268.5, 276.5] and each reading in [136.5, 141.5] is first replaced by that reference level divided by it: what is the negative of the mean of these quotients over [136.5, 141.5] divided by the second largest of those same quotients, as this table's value -0.973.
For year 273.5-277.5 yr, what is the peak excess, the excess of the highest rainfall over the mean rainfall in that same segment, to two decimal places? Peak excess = 0.25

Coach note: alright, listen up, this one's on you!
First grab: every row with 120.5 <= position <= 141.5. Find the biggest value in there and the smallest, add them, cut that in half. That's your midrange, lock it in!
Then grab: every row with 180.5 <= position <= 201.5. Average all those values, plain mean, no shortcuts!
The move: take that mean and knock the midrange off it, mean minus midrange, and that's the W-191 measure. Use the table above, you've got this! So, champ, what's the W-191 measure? 1.5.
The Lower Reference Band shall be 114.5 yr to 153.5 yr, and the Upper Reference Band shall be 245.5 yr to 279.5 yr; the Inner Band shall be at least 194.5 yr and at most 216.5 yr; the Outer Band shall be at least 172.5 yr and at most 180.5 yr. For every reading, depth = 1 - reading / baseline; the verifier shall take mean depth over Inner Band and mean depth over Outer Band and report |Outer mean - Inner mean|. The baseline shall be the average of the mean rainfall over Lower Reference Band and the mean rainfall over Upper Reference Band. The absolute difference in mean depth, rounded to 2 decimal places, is 0.18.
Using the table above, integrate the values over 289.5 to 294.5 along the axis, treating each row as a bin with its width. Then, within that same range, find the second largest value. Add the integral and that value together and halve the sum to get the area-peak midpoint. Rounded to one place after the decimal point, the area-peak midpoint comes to 36.6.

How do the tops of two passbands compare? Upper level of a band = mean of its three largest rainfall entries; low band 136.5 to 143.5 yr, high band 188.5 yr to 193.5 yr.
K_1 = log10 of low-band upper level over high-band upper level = 0.00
